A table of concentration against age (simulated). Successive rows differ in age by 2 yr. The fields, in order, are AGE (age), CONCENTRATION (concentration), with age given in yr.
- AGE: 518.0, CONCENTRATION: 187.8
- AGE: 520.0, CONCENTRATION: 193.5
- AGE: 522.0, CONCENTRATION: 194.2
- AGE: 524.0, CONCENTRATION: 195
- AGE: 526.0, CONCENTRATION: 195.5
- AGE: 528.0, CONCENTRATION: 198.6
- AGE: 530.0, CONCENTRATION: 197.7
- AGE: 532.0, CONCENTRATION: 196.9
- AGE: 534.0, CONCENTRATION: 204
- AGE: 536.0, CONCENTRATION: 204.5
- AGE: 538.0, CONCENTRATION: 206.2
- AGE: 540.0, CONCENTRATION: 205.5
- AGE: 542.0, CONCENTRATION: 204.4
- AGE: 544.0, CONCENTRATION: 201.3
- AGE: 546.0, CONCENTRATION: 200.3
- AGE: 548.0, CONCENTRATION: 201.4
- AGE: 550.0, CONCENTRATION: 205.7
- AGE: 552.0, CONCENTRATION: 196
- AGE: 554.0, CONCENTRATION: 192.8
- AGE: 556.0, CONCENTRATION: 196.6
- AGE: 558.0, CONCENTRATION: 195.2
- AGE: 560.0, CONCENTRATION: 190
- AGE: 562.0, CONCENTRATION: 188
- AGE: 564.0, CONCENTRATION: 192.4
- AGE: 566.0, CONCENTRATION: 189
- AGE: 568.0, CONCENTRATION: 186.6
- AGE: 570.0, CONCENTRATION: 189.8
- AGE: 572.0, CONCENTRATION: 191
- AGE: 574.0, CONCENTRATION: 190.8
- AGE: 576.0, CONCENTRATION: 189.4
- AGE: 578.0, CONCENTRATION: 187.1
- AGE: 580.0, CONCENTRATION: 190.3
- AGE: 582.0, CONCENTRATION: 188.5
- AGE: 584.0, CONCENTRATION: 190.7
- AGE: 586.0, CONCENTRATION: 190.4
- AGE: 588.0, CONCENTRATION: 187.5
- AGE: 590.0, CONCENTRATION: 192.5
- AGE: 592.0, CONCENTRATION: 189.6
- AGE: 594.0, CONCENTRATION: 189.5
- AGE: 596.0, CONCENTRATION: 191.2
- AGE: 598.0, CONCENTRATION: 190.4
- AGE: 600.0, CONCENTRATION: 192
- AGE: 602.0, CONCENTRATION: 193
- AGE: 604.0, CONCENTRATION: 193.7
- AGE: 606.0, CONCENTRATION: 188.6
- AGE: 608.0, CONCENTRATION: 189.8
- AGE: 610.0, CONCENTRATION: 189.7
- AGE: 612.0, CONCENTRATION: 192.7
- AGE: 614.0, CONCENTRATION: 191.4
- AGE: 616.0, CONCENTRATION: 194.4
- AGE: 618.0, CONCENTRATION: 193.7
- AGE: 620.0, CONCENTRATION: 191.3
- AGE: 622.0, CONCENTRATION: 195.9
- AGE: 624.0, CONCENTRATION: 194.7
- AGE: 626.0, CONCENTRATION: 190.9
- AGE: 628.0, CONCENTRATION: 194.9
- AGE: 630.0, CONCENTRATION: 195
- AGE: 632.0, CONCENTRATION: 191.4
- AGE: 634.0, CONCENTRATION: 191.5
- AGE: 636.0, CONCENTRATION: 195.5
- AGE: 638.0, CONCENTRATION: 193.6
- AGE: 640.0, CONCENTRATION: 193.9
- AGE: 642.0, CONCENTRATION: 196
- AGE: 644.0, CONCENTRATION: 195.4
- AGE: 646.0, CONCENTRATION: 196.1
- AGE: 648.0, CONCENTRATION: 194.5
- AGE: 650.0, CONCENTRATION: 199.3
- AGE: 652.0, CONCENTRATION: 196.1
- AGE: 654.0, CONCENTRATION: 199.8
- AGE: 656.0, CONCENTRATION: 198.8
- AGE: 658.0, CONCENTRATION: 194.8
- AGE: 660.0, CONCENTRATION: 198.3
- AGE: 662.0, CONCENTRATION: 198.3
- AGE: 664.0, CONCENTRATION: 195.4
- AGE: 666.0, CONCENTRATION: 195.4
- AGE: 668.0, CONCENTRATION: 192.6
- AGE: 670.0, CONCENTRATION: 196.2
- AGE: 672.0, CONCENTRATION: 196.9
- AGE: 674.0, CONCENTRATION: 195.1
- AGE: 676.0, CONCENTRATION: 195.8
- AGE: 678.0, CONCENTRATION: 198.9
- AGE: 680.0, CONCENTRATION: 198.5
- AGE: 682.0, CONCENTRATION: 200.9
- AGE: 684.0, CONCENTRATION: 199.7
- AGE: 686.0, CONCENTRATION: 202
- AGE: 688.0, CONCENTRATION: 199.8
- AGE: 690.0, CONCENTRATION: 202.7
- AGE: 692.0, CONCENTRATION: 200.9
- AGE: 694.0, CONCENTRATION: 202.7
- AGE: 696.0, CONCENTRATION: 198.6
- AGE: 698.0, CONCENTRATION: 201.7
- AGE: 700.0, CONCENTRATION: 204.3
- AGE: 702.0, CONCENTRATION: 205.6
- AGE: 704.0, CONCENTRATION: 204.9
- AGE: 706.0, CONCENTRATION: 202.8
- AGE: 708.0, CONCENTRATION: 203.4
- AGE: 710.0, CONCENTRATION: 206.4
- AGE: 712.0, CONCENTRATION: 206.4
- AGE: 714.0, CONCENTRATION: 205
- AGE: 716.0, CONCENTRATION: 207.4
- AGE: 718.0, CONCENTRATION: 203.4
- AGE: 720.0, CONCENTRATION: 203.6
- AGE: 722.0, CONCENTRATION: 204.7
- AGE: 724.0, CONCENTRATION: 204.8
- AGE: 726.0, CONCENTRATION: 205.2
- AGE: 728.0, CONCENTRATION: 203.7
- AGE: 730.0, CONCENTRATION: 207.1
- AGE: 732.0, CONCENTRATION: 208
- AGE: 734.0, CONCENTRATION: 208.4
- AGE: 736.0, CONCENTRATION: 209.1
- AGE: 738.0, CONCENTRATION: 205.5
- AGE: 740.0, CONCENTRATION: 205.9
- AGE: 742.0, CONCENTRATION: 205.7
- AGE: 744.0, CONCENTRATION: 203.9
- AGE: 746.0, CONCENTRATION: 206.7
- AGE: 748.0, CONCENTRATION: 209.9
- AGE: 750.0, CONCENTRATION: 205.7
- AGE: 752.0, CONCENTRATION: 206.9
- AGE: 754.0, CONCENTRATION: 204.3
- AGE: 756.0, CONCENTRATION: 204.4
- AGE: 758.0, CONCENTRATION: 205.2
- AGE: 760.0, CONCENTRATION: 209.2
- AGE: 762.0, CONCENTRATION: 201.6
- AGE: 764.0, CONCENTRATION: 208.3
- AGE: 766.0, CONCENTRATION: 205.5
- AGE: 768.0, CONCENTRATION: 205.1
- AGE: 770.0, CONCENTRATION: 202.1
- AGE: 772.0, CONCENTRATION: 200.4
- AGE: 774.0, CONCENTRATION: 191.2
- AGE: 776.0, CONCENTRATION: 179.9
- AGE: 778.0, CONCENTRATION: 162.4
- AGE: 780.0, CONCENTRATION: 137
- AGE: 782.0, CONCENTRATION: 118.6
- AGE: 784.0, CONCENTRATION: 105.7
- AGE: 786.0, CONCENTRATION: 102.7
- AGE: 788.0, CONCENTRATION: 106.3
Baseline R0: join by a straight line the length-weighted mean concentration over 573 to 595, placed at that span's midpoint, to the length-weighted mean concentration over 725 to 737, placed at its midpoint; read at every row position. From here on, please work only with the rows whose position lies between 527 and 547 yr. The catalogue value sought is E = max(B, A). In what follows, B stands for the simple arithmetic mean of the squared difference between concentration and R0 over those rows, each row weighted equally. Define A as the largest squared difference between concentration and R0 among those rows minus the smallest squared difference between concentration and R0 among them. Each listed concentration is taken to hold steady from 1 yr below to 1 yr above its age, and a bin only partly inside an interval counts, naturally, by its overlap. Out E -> 326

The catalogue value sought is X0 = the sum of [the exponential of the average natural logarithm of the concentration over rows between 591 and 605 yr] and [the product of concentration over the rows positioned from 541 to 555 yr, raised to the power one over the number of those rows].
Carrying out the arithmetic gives 392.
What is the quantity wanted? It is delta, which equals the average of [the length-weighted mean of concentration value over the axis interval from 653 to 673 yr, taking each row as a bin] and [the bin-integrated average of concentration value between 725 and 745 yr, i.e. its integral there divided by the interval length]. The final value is 201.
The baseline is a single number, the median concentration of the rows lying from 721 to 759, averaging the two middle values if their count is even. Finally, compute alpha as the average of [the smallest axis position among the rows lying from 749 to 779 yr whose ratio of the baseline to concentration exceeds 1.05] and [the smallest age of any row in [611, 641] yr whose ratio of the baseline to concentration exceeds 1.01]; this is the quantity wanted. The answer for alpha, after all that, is 693 yr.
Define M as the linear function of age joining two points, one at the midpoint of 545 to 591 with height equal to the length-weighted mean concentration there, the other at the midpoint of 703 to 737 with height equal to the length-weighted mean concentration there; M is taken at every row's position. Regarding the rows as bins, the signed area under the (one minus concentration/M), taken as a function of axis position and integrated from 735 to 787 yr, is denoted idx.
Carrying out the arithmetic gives 5.1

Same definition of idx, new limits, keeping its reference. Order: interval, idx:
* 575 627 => 1.1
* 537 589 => -0.6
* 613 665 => 0.9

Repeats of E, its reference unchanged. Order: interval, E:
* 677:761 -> 30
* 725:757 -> 30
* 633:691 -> 48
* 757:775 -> 430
